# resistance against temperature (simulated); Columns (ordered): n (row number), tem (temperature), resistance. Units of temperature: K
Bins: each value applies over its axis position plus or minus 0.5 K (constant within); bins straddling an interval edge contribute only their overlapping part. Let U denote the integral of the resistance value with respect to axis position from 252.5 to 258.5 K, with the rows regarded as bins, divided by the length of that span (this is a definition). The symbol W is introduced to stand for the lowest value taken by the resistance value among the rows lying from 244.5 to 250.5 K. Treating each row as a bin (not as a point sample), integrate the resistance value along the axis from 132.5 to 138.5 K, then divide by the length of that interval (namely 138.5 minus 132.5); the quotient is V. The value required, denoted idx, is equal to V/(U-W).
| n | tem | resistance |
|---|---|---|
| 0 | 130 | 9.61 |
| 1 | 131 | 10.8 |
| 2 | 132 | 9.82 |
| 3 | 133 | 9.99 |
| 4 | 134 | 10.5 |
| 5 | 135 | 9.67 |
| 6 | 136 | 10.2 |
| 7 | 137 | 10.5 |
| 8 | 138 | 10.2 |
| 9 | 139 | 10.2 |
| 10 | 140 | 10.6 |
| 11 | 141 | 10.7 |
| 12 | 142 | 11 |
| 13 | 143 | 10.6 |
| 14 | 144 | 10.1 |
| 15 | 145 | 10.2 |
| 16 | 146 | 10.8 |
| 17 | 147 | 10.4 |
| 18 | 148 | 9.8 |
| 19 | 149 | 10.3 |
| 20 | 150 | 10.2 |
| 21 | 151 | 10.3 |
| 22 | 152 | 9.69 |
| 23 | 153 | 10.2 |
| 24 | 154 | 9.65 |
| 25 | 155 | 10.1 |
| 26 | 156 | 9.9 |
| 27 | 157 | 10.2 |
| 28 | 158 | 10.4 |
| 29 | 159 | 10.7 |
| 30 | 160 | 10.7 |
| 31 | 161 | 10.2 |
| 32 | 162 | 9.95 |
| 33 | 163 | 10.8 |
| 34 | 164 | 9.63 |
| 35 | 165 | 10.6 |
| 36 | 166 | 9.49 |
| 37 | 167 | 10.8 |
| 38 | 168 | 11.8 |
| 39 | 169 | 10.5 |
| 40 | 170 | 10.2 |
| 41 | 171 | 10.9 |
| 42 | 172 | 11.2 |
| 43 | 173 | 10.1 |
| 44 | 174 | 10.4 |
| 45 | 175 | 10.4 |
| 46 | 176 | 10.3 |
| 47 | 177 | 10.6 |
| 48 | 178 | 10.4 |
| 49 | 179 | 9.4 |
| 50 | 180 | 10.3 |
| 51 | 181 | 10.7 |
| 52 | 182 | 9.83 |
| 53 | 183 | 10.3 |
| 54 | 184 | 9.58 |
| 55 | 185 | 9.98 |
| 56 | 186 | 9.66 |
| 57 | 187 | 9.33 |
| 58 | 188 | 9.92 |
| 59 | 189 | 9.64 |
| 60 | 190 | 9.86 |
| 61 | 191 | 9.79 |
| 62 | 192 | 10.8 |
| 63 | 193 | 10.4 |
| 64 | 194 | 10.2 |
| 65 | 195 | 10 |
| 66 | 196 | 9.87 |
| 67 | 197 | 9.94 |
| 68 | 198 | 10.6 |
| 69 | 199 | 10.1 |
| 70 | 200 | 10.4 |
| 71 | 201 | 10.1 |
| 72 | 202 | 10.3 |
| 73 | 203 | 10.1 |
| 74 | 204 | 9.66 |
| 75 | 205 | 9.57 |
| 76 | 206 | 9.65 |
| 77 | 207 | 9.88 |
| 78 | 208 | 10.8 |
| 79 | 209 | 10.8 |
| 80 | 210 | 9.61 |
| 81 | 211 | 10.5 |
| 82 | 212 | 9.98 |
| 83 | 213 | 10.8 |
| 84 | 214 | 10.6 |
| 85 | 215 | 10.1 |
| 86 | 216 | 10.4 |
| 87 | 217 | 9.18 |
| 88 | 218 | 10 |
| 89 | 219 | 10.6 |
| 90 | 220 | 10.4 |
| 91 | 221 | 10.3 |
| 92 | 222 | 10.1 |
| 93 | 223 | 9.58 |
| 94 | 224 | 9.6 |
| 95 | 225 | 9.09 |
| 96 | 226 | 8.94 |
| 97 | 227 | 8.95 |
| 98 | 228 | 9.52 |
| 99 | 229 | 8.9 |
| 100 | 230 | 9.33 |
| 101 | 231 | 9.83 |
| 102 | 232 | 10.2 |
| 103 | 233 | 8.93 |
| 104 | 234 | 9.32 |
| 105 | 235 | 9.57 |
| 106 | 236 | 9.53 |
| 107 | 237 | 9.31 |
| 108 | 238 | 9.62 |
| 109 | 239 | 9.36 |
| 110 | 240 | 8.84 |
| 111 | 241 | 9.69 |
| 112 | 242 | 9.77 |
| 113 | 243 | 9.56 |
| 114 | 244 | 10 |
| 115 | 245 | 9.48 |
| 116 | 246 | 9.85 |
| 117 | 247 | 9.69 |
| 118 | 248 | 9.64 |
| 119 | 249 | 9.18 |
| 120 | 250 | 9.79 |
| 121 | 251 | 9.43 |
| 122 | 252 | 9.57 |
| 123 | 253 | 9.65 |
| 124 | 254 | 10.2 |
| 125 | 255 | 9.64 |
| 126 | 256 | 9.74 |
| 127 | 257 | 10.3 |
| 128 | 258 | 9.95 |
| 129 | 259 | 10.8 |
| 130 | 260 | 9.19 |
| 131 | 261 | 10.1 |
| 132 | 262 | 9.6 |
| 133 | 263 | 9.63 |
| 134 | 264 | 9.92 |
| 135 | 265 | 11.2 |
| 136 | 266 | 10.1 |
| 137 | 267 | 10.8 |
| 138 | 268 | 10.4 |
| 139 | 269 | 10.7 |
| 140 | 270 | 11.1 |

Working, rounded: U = 9.9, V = 10.2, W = 9.18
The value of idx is 14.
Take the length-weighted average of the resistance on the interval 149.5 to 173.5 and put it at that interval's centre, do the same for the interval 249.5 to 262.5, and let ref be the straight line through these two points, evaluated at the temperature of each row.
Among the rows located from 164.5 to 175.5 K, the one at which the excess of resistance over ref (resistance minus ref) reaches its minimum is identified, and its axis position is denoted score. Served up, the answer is 166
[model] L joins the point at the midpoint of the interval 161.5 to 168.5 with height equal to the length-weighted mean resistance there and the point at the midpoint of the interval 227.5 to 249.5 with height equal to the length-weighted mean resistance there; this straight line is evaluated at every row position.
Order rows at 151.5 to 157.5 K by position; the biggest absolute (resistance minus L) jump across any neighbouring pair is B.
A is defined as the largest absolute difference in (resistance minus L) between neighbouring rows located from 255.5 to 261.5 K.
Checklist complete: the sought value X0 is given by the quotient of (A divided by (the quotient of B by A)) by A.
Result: 3.0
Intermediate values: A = 1.6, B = 0.54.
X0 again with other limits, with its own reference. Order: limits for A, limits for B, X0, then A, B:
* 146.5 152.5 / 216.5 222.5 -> 0.7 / 0.6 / 0.83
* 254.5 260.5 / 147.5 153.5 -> 2.7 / 1.6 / 0.60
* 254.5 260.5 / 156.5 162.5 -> 3.3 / 1.6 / 0.49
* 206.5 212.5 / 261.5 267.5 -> 0.9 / 1.2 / 1.29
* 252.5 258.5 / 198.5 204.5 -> 1.3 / 0.6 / 0.43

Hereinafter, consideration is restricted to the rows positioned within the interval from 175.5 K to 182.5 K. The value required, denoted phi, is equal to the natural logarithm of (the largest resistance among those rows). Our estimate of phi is 2.37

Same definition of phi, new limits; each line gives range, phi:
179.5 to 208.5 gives 2.38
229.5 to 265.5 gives 2.42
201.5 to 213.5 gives 2.38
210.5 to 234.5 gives 2.38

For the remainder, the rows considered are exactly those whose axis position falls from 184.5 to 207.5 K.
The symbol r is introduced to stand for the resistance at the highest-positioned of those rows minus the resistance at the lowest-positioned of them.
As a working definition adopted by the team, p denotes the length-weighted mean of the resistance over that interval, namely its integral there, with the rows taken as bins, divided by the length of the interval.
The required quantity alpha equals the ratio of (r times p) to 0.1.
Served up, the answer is -10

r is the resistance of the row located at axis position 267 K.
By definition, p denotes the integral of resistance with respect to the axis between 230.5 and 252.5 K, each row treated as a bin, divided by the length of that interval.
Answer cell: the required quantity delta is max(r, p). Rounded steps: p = 9.6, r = 10.8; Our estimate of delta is 10.8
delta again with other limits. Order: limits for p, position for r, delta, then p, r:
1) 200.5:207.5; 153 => 10.2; 9.9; 10.2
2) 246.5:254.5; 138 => 10.2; 9.6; 10.2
